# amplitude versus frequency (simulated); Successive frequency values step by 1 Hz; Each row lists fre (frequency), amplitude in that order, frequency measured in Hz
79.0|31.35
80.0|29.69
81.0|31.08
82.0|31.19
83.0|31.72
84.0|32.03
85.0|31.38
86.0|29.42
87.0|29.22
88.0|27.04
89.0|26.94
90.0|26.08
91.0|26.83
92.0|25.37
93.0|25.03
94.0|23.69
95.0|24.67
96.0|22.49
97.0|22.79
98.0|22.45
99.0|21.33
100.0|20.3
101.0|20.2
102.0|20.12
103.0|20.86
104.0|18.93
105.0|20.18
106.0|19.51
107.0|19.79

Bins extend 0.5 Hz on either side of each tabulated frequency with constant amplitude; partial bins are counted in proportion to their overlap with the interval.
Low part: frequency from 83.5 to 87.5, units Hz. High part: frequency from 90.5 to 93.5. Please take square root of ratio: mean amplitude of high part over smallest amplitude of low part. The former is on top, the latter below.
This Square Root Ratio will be 0.94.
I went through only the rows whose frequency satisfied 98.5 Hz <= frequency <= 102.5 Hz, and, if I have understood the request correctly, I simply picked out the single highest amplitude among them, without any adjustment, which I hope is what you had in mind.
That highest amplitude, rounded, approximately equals 21.33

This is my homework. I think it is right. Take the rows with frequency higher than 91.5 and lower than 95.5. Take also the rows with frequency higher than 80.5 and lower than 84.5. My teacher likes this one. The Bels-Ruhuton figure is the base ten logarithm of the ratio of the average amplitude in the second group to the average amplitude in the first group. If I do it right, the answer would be 0.11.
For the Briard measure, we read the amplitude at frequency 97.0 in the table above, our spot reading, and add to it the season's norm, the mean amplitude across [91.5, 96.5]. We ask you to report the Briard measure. 47.0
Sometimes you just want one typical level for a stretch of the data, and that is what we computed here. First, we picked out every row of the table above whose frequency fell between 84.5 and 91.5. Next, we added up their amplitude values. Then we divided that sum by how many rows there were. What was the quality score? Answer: 28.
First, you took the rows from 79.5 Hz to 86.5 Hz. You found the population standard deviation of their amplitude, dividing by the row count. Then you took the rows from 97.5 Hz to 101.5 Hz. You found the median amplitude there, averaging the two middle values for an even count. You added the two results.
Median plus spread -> 22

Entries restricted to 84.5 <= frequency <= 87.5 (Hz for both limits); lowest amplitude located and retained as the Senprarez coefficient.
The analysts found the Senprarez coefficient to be 29.22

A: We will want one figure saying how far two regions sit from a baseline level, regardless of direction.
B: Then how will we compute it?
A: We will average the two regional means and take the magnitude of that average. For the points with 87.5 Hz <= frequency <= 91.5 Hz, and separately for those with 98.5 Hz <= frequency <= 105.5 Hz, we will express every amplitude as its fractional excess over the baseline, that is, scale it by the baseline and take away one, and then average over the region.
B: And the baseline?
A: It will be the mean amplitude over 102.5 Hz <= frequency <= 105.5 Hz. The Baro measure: 0.18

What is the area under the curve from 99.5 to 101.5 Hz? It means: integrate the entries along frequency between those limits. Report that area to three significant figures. 40.5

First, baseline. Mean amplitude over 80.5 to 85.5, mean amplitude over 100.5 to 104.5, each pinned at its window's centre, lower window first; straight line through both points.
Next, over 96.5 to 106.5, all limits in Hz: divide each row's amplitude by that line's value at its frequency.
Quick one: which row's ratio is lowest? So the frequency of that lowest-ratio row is 100.0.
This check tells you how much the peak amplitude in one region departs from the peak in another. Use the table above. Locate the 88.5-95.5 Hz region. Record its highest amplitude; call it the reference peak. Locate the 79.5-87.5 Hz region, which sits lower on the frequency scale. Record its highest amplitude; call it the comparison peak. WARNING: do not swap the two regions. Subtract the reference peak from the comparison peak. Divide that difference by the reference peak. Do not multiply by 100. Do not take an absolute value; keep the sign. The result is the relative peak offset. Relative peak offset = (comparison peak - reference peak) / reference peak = 0.19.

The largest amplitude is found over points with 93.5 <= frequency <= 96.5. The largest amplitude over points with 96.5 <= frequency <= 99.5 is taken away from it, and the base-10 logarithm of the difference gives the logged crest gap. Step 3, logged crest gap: 0.27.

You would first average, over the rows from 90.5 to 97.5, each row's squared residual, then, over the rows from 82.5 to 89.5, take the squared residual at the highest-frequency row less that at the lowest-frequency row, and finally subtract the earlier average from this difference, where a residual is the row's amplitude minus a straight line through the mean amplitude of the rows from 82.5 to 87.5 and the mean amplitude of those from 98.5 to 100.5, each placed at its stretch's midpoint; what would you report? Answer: 1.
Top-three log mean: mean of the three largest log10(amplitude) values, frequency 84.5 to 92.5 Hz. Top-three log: 1.48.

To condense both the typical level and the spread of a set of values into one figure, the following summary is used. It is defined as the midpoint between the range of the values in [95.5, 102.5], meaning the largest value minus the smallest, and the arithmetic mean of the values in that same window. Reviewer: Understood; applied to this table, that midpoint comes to 12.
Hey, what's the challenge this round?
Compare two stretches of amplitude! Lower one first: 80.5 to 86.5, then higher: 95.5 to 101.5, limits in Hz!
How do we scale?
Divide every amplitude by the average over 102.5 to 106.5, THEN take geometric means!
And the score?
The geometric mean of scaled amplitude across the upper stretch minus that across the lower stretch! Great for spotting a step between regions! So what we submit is -0.48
